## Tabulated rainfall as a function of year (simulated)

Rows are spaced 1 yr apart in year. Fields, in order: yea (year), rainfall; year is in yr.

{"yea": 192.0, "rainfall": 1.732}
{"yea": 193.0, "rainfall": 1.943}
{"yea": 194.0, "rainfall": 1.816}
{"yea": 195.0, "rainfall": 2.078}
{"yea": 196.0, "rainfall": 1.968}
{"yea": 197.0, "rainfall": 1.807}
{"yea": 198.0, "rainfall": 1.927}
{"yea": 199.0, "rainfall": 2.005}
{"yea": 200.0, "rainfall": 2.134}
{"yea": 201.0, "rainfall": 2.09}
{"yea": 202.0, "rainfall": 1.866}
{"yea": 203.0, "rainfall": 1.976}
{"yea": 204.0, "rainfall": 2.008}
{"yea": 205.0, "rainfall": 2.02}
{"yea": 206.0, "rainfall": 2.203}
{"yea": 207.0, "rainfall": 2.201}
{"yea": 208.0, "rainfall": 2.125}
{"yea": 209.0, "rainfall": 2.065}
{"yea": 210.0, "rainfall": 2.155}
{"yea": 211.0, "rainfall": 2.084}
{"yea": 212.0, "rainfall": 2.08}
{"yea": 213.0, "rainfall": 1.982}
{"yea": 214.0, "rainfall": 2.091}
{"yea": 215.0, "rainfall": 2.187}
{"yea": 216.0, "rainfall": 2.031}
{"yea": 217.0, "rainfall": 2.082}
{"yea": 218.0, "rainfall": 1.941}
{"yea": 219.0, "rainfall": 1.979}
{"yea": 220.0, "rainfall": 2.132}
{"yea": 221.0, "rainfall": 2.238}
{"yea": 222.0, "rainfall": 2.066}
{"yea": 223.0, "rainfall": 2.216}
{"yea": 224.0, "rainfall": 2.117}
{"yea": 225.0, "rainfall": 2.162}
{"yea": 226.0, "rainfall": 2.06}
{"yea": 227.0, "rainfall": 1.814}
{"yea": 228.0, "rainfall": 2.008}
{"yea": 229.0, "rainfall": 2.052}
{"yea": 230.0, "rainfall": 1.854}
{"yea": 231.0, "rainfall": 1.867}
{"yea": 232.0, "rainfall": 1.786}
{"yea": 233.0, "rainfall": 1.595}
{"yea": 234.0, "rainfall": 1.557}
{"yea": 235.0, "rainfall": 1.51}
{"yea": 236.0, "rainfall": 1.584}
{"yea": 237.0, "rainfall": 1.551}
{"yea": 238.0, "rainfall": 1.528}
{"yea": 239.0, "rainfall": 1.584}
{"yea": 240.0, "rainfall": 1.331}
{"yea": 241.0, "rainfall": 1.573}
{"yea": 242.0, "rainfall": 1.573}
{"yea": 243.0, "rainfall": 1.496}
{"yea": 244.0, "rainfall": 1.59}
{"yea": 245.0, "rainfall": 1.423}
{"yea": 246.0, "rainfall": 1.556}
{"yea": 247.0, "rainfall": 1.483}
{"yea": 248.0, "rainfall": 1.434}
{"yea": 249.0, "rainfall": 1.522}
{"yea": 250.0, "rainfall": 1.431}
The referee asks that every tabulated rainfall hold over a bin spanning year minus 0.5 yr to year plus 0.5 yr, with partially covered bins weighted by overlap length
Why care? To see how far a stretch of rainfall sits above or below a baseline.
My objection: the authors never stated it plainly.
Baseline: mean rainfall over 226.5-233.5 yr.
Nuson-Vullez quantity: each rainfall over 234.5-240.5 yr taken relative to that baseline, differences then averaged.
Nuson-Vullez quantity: -0.34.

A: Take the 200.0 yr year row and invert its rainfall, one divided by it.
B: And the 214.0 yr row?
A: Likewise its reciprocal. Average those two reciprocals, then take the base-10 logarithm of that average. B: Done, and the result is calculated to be -0.32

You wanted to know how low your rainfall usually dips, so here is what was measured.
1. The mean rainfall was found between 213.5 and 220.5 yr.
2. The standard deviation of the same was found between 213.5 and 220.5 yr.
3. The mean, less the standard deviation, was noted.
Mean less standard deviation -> 1.98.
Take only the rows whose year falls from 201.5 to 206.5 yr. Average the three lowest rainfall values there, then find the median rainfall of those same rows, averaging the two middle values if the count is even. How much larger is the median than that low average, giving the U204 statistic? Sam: 0.058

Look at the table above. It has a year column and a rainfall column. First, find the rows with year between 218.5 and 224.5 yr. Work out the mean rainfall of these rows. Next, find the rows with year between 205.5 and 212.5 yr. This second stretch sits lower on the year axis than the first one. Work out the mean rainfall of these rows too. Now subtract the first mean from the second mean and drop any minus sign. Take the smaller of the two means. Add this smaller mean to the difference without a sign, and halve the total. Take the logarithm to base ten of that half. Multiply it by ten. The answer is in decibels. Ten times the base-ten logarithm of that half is 0.27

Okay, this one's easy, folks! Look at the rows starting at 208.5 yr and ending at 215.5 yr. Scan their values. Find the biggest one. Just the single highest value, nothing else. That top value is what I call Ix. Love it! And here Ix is 2.187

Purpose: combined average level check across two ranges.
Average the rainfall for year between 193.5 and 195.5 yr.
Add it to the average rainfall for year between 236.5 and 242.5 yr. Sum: 3.47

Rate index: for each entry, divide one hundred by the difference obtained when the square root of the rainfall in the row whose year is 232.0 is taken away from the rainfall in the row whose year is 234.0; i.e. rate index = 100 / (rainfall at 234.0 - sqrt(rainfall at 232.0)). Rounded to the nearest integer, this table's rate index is 453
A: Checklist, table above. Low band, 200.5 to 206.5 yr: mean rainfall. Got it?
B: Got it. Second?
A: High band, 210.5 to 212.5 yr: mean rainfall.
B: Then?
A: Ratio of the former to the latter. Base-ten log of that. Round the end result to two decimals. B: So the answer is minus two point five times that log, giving 0.03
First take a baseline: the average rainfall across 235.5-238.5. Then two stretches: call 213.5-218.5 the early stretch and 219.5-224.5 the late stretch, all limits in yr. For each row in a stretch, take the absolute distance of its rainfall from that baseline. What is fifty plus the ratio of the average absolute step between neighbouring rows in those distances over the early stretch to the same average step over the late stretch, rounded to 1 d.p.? 50.8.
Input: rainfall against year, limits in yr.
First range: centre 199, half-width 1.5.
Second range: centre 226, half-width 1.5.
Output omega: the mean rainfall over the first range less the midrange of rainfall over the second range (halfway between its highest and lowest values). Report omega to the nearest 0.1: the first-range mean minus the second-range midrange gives 0.0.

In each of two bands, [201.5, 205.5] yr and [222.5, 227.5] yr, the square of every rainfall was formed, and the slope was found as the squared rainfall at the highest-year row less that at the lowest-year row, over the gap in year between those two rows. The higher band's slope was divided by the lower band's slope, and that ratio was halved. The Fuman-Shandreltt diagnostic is -1.0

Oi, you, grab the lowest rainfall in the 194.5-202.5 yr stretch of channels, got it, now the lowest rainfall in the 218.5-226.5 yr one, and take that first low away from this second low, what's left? 0.17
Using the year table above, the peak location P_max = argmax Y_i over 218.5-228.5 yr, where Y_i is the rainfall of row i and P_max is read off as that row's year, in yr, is 221.0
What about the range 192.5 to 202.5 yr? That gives 200.0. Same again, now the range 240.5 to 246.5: 244.0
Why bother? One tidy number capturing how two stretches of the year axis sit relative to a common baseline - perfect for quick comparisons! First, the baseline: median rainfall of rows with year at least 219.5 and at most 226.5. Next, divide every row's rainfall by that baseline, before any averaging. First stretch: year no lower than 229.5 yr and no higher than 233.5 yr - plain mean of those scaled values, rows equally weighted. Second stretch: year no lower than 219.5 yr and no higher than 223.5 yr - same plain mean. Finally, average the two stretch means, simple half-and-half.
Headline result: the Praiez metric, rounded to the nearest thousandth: 0.924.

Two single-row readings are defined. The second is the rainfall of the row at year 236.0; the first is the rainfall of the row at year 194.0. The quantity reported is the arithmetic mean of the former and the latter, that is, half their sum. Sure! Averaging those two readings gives 1.70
